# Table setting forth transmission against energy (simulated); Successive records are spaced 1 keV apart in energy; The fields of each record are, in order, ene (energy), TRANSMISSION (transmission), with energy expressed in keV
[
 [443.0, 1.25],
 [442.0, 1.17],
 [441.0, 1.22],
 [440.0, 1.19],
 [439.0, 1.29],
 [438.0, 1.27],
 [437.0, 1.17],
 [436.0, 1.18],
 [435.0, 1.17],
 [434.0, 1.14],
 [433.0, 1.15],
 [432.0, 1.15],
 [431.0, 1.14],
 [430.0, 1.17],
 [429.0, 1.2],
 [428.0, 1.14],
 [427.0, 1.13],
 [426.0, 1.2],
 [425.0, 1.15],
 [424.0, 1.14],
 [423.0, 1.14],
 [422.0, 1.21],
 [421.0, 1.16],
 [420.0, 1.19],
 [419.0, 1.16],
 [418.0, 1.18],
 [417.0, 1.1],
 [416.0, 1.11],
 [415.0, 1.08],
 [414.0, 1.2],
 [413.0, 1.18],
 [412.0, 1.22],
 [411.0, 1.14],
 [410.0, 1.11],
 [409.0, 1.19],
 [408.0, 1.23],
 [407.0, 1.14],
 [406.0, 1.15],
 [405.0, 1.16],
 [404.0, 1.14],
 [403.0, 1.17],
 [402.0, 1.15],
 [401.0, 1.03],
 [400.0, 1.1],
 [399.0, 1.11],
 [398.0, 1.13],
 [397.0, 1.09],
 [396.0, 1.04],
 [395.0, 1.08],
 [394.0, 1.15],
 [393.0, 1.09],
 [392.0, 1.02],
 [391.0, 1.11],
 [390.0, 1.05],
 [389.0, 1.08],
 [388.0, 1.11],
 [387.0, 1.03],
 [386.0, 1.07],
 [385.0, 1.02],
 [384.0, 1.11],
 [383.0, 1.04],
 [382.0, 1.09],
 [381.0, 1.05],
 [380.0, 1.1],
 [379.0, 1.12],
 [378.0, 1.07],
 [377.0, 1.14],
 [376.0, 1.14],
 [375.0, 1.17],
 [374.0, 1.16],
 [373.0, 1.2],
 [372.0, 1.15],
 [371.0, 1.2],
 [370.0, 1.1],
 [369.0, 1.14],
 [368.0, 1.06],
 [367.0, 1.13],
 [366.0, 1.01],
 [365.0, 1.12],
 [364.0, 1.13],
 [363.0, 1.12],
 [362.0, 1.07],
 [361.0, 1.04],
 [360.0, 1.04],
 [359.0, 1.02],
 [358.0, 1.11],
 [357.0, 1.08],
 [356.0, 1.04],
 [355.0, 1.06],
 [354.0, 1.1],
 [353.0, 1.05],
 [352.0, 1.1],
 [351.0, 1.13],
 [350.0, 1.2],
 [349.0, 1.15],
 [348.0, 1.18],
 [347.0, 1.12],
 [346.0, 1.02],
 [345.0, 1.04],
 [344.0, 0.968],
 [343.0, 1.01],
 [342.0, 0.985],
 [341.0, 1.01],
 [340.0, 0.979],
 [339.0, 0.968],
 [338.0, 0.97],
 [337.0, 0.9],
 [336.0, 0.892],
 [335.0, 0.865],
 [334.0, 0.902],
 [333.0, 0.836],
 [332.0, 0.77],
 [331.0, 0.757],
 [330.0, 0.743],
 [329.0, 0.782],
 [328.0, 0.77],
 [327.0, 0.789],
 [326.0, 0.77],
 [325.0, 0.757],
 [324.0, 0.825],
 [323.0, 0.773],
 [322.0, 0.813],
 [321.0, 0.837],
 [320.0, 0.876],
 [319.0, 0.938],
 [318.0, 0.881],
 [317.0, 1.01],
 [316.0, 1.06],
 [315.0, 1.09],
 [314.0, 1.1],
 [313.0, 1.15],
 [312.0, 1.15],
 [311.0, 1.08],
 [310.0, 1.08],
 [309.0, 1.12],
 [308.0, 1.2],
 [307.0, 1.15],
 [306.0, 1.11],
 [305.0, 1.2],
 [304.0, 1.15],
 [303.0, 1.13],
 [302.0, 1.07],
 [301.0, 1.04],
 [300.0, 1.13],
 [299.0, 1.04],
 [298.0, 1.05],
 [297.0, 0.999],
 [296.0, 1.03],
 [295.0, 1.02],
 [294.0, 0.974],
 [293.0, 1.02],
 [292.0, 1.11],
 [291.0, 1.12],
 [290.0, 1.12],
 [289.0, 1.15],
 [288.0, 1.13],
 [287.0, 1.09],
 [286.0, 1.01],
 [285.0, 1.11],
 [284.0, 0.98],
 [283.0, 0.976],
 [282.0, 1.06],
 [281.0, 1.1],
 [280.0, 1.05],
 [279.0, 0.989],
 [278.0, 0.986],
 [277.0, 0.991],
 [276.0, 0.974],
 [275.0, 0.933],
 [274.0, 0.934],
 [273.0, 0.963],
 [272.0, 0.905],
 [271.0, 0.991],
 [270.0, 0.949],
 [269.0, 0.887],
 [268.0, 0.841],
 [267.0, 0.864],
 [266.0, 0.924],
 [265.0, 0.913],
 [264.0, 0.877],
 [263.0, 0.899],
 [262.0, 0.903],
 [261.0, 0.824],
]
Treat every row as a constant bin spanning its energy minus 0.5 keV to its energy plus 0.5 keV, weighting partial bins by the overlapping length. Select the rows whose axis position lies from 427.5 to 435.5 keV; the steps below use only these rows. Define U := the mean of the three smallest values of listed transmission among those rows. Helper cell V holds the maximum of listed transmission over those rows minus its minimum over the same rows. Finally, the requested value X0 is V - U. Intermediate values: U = 1.14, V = 0.060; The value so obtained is -1.08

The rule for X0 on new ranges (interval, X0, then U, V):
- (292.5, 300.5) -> -0.84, 1.00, 0.156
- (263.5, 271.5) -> -0.71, 0.86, 0.150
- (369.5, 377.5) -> -1.03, 1.13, 0.100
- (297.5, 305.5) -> -0.88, 1.04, 0.160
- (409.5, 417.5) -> -0.96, 1.10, 0.140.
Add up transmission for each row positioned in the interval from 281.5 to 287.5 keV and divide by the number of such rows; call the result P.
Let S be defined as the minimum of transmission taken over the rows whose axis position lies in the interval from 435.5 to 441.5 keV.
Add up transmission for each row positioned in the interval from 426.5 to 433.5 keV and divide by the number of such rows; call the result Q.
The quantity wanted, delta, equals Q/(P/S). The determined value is 1.3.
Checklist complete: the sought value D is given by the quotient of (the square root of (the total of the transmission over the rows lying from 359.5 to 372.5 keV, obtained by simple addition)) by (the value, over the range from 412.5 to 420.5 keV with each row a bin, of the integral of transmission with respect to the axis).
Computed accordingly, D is 0.41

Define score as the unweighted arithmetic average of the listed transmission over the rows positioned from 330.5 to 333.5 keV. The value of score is 0.79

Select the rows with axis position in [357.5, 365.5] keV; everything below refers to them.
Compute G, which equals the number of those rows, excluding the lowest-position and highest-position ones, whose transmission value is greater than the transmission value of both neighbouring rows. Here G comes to 1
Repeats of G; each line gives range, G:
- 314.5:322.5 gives 1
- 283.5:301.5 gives 5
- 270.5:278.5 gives 2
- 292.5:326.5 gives 7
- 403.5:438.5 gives 11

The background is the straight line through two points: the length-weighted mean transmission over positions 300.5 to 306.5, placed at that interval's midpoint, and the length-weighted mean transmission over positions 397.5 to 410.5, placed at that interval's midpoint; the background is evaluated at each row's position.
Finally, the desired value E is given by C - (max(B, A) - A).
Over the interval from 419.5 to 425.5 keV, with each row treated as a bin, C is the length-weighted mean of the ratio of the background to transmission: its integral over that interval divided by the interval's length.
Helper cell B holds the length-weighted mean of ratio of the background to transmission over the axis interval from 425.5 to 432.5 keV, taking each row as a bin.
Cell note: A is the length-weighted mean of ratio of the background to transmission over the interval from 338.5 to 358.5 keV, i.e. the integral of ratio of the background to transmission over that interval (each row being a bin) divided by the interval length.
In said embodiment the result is 0.98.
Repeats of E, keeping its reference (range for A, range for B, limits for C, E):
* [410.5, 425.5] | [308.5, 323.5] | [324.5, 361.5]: 1.03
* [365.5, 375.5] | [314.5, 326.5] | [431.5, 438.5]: 0.69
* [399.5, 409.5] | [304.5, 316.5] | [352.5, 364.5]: 1.05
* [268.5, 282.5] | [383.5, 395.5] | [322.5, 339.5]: 1.37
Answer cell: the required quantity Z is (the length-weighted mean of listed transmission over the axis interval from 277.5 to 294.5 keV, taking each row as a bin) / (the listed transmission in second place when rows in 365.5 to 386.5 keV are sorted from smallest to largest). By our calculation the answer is 1.04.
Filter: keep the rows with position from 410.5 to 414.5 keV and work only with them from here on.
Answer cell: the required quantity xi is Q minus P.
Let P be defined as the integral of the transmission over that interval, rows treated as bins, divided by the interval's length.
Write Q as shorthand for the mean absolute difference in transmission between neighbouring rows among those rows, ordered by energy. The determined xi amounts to -1.14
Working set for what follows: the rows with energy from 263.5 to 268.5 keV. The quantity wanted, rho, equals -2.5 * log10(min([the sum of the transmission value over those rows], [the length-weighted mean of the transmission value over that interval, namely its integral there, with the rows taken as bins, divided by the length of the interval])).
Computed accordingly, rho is 0.13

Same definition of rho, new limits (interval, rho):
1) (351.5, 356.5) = -0.07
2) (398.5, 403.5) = -0.12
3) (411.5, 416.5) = -0.16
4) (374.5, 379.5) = -0.13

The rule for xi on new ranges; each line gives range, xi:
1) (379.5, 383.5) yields -1.02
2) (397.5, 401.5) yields -1.06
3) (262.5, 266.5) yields -0.88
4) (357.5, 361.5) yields -1.02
